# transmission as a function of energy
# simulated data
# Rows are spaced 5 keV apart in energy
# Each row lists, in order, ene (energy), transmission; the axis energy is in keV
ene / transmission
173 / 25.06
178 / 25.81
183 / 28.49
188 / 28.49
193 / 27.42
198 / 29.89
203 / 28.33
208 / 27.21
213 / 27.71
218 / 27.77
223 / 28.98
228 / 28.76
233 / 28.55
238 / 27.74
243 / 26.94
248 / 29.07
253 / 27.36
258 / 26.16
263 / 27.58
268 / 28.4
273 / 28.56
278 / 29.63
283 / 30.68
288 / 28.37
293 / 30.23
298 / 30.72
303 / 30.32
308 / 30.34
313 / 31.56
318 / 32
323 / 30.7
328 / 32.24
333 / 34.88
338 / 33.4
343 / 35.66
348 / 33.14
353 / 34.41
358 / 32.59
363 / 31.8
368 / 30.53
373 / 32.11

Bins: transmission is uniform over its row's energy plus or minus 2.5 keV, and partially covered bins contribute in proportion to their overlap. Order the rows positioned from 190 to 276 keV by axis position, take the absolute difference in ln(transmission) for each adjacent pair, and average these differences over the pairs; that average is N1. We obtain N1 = 0.037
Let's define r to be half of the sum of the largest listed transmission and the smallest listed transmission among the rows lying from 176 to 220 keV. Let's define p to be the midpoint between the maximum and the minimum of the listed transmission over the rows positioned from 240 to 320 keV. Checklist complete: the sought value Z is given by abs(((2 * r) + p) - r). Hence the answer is 56.9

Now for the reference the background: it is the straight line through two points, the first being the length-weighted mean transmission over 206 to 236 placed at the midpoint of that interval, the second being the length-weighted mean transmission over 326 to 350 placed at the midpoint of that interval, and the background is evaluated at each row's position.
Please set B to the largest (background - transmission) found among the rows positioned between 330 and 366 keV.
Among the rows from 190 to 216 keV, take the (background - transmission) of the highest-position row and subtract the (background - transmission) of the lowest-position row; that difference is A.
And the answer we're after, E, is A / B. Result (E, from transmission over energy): 0.2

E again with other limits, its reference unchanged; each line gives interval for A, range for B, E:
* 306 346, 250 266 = -0.9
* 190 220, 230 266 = 0.2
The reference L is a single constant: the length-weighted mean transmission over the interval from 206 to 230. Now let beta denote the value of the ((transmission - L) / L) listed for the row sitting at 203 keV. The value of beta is 0.01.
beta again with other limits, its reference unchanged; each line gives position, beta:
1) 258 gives -0.07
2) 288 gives 0.01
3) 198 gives 0.06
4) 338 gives 0.19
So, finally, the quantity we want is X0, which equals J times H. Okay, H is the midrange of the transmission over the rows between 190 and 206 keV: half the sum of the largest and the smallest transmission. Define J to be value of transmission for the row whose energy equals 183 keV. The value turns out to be 816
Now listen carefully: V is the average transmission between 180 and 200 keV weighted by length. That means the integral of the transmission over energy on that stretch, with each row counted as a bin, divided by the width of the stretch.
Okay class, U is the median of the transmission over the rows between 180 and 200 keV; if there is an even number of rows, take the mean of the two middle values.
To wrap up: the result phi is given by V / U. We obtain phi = 1.00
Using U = 28.5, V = 28.5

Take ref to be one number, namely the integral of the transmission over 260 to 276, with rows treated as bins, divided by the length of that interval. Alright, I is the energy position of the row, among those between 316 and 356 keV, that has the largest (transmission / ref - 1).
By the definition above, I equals 343 keV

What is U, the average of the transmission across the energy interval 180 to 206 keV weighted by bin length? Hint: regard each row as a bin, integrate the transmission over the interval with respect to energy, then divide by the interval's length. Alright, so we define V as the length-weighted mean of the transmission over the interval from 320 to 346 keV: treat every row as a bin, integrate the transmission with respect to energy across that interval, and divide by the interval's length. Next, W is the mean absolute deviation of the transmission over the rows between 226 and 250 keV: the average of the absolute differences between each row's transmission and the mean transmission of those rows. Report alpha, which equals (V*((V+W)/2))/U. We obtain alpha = 20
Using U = 28.4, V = 33.3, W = 0.70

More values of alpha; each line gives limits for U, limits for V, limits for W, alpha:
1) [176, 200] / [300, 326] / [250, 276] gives 18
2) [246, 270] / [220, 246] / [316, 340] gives 15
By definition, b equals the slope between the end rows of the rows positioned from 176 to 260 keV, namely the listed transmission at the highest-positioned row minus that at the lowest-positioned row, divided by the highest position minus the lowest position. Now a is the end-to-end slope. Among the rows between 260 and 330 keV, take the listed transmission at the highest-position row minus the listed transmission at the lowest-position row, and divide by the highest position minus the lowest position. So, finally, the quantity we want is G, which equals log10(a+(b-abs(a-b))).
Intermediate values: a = 0.072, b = 0.00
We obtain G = -2.06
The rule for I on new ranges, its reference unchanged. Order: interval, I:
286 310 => 298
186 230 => 198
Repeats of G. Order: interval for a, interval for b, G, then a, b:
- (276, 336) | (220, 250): -2.14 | 0.095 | 0.00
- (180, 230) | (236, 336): -1.92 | 0.006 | 0.08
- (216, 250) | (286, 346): -1.06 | 0.043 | 0.13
